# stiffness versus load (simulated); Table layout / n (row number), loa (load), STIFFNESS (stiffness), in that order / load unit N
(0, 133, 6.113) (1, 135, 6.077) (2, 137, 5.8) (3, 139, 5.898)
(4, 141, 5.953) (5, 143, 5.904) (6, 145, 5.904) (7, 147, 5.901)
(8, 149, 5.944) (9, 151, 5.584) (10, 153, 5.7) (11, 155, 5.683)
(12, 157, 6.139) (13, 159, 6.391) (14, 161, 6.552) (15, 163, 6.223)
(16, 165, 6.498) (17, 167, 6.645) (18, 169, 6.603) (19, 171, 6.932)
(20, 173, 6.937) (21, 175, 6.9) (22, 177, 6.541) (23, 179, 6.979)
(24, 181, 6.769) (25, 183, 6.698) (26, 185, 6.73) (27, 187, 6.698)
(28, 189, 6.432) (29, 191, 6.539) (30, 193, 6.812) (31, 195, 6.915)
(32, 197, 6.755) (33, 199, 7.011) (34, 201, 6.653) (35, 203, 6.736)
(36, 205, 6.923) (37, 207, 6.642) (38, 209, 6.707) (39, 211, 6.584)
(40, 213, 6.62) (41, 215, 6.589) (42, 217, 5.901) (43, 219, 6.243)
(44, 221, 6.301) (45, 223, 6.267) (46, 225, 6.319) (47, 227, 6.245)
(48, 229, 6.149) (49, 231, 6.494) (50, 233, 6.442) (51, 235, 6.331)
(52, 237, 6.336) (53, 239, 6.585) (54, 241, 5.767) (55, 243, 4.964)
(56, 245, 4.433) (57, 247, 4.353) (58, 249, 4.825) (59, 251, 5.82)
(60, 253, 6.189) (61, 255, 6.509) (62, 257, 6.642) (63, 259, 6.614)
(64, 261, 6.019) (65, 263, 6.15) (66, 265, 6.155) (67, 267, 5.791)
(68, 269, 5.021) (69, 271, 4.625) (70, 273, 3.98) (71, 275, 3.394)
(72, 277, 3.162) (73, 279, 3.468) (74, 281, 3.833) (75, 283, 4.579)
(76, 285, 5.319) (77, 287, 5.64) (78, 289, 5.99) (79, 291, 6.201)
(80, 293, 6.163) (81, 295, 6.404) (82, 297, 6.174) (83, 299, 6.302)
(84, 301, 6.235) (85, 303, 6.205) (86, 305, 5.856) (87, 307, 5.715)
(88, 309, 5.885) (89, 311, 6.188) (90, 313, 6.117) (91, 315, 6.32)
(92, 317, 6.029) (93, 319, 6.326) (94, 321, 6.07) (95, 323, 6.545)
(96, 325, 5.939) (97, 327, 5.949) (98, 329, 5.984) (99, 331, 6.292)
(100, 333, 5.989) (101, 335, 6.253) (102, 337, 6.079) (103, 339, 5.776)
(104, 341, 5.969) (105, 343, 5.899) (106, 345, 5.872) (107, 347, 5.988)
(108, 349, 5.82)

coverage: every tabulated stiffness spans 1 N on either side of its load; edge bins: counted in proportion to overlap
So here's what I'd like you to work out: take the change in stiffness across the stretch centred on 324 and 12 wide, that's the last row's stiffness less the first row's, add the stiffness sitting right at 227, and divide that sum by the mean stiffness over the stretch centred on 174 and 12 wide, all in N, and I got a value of 0.87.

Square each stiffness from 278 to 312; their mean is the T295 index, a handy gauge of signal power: 33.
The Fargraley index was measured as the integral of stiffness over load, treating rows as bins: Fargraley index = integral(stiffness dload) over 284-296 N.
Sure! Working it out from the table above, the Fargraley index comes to 71.4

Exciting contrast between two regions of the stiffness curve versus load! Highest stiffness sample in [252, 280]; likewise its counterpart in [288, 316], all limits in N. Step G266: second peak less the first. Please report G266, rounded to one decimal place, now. -0.2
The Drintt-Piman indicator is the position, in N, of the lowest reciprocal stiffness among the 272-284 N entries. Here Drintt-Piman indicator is 283 N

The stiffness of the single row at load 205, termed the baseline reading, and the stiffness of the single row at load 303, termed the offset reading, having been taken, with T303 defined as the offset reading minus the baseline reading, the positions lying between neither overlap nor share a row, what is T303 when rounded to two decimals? -0.72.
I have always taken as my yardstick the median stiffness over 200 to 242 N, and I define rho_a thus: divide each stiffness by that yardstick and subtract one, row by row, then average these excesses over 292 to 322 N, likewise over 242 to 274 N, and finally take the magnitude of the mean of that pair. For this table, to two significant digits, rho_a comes 0.097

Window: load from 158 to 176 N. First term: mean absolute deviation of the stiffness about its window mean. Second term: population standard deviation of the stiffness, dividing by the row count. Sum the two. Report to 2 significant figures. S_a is 0.43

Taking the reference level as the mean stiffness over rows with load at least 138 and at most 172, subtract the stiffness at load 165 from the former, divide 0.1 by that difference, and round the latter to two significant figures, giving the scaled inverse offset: -0.28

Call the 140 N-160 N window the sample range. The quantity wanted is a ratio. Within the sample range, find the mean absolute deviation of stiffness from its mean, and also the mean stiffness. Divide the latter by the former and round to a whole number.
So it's 38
